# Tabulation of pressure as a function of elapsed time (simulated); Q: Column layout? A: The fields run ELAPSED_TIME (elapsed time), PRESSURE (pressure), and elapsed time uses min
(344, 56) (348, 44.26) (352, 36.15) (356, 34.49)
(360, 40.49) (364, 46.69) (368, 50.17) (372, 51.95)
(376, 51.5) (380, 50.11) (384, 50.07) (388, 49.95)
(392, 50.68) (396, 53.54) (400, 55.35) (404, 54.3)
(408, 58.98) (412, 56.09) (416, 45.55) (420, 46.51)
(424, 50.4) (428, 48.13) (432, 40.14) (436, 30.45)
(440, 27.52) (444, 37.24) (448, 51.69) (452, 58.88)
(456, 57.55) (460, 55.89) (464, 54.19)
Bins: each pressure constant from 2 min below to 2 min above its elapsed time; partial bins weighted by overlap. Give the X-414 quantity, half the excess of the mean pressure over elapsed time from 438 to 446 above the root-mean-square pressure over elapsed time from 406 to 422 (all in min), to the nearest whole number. -10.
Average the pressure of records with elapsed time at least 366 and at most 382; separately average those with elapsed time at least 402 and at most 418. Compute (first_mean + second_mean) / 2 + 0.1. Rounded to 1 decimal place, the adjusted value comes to 52.4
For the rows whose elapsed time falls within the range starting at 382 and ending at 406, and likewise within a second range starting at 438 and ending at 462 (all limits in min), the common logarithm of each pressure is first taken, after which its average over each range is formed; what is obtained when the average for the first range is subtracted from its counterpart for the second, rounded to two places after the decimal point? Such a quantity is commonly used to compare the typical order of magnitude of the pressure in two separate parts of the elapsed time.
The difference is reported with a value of -0.05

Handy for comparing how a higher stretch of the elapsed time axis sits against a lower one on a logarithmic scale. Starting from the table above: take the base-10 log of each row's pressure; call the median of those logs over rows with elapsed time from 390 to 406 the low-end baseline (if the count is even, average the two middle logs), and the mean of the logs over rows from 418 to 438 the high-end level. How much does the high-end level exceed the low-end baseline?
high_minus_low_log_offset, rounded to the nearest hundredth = -0.10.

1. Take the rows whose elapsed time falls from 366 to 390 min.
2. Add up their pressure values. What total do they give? 304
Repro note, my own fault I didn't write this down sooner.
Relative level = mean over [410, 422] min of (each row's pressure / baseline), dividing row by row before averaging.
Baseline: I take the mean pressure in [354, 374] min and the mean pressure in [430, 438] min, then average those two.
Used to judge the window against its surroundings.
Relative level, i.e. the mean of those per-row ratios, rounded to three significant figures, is 1.23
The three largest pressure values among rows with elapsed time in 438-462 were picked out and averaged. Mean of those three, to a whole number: 57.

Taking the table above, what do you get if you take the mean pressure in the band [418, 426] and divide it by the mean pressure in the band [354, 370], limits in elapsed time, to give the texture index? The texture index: 1.13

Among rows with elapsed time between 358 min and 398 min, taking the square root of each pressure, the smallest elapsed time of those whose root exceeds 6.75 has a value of 364 min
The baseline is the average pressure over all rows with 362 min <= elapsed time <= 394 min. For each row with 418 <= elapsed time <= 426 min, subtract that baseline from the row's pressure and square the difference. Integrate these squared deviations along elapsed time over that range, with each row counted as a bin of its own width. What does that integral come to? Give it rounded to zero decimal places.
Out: 53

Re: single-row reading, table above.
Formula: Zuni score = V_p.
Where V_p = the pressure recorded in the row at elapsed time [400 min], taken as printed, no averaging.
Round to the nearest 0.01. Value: 55.35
